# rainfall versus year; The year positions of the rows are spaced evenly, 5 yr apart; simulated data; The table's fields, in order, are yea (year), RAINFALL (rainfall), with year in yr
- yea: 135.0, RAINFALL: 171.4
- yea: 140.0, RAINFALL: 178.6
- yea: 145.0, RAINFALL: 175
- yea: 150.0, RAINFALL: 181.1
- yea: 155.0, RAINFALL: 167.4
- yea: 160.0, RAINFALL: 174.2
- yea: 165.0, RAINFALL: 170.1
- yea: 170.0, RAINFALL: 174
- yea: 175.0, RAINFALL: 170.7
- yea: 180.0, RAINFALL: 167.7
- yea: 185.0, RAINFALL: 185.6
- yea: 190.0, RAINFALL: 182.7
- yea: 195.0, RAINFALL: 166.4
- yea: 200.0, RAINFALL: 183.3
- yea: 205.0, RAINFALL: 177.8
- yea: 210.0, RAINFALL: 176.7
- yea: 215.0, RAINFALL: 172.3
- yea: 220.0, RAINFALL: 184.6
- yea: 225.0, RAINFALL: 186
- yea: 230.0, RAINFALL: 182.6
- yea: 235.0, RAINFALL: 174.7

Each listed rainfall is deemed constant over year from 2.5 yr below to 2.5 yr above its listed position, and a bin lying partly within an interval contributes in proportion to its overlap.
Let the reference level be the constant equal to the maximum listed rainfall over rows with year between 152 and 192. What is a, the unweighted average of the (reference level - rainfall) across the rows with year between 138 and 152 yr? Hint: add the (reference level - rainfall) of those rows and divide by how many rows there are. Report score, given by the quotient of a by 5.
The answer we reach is 1.47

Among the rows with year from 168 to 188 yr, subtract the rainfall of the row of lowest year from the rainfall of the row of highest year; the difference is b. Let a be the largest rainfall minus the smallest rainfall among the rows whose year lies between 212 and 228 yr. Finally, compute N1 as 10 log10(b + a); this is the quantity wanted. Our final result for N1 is 14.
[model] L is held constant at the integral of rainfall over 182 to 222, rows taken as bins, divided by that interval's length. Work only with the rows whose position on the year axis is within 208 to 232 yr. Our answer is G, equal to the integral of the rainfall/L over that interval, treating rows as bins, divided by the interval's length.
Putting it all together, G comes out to 1.01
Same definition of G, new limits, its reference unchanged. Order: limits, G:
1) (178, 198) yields 0.99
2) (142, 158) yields 0.98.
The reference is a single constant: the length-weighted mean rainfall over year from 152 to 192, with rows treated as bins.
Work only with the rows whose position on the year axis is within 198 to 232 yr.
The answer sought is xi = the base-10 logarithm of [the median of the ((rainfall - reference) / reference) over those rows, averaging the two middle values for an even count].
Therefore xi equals -1.3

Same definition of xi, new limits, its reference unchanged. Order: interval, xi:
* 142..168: -3.0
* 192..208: -1.7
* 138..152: -1.6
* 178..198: -2.2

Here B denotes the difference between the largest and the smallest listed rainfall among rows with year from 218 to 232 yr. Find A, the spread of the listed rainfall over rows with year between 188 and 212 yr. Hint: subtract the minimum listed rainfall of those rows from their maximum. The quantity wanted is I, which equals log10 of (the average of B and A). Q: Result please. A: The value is 1.01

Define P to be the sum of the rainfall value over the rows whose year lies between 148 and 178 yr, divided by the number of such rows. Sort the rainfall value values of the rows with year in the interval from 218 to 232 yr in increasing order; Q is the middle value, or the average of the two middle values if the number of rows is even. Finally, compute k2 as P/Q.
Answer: 0.937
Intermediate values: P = 173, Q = 185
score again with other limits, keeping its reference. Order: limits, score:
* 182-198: 1.47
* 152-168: 3.01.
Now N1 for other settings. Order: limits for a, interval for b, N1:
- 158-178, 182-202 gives 3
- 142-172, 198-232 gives 11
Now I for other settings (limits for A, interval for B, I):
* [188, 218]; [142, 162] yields 1.18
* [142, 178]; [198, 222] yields 1.11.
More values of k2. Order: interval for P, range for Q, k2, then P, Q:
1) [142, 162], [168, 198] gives 1.012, 174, 172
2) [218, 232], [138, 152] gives 1.032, 184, 179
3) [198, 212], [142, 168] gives 1.029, 179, 174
